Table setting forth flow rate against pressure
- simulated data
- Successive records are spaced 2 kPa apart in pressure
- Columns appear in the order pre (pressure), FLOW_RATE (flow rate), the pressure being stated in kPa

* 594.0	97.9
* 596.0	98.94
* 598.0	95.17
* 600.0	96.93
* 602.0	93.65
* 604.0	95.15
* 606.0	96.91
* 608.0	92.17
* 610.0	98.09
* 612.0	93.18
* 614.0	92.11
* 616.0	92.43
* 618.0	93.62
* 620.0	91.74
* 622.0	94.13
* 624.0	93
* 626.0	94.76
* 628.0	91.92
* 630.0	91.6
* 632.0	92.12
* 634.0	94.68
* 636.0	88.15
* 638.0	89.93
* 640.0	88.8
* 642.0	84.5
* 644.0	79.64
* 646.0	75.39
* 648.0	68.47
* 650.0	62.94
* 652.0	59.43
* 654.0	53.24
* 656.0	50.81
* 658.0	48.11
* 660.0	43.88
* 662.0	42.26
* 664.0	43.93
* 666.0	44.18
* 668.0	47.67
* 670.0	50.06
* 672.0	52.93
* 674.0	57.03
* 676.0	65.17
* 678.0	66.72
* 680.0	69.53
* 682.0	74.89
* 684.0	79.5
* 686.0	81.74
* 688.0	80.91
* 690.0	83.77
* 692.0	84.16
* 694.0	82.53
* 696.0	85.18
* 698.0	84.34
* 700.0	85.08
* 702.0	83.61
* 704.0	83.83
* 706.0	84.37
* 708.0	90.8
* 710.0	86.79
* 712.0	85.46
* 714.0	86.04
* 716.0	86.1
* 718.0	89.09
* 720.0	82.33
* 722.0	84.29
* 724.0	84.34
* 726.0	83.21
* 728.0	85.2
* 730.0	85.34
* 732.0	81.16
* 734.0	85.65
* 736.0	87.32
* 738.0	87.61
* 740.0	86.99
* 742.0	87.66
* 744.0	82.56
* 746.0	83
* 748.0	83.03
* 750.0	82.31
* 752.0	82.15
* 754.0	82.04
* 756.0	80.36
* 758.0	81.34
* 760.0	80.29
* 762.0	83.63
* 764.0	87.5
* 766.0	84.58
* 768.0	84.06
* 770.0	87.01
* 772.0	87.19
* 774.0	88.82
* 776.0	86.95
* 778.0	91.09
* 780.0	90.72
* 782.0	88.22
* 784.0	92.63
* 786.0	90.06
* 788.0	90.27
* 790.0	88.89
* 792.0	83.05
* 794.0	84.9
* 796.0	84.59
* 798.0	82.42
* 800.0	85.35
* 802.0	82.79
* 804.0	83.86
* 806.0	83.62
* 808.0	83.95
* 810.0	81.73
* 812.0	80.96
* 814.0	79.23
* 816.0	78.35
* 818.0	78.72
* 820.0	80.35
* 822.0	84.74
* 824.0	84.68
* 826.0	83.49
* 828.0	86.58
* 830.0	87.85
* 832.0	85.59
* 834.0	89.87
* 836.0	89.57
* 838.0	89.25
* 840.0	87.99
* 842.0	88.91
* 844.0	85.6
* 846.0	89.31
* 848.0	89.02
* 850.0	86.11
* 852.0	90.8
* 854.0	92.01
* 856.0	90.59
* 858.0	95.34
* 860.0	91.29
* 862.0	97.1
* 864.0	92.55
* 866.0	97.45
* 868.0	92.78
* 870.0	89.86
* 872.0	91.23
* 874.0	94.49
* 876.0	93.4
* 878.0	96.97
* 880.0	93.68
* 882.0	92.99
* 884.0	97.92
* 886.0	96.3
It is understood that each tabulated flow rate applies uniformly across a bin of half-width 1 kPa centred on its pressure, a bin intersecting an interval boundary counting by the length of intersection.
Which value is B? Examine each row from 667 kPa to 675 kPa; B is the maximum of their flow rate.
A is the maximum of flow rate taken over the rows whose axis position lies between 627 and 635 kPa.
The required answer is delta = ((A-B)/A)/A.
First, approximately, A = 94.68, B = 57.03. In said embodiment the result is 0.004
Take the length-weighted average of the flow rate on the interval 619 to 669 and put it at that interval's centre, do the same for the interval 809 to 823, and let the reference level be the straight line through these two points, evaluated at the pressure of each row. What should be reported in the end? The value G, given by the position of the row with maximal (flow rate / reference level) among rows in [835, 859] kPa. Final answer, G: 858.0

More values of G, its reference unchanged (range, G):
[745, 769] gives 764.0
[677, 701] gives 696.0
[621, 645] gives 626.0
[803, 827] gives 822.0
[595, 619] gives 596.0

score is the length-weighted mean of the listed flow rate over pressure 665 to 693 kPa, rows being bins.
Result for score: 67.0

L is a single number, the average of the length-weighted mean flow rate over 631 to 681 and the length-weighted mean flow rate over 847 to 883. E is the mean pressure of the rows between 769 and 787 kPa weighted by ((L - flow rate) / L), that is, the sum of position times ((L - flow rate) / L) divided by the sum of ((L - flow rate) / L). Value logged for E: 778.7 kPa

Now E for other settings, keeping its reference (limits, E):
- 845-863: 855.0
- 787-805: 794.5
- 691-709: 701.0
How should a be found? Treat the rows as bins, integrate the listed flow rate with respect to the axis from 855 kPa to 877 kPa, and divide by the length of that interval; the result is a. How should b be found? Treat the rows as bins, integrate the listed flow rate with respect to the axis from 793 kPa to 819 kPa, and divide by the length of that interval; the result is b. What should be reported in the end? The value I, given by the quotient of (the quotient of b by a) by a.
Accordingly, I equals 0.0095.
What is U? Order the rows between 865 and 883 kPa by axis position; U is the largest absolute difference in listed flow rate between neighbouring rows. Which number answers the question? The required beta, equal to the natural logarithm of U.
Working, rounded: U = 4.7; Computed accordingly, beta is 1.5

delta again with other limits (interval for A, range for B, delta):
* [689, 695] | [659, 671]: 0.005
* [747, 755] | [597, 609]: -0.002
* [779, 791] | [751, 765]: 0.001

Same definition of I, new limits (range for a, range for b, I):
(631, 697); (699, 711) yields 0.0181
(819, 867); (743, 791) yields 0.0108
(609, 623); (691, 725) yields 0.0097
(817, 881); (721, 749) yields 0.0106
